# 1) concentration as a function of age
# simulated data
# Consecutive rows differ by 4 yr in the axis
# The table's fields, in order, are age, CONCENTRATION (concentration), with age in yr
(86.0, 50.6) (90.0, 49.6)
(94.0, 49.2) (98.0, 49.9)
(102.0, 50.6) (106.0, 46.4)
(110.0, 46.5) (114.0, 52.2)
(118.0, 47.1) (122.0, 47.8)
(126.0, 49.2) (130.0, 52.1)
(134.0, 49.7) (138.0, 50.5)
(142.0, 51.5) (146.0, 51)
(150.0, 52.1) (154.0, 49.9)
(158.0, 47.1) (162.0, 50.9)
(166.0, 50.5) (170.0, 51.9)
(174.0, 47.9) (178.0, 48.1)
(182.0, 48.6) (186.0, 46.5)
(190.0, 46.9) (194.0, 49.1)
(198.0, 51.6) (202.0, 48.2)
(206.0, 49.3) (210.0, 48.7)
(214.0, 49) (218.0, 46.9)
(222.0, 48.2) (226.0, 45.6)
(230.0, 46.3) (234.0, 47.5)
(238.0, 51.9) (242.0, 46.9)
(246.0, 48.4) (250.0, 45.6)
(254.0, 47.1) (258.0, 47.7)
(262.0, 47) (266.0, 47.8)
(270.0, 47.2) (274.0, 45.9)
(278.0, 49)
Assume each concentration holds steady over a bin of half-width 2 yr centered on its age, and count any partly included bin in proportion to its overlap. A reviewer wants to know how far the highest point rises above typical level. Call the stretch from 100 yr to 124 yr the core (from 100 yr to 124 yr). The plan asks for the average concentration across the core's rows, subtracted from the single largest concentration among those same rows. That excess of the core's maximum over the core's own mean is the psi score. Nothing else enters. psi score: 3.8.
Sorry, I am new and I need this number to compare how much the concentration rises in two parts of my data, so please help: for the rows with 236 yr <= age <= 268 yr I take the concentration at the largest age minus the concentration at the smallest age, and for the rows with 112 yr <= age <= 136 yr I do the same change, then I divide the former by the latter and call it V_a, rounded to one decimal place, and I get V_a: 1.6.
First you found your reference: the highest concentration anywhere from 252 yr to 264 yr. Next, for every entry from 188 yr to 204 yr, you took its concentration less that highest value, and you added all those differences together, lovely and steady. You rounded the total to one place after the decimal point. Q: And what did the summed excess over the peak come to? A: 5.0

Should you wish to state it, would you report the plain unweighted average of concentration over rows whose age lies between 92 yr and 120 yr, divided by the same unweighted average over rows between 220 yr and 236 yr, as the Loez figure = 1.04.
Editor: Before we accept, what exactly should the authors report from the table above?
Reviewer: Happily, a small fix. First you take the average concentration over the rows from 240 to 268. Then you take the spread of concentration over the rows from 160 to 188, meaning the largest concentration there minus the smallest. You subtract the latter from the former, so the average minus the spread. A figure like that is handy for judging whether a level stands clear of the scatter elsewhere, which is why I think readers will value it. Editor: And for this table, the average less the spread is 41.8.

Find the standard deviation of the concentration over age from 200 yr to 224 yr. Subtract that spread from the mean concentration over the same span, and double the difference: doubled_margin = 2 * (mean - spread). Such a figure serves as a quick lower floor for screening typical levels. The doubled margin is 95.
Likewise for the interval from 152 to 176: 96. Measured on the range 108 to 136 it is 94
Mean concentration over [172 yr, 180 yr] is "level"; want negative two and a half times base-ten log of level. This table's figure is -4.20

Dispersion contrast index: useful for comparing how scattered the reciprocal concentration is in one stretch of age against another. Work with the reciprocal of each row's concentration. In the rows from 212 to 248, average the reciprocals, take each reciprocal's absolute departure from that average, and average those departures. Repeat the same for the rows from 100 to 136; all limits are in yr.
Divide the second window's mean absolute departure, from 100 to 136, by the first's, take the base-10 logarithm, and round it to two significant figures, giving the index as 0.13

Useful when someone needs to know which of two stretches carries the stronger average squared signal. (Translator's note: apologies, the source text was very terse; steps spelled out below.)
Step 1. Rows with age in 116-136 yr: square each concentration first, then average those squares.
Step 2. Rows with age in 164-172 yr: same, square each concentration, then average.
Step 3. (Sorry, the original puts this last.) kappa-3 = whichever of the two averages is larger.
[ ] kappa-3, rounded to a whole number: 2622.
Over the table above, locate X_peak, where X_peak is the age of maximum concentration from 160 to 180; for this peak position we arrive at 170.0 yr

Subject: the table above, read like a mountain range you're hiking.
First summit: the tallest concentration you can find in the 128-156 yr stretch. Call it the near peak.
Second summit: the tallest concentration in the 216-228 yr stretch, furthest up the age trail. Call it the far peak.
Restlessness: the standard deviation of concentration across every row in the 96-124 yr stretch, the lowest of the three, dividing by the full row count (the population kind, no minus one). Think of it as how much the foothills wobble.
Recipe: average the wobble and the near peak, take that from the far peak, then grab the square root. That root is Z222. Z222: 4.59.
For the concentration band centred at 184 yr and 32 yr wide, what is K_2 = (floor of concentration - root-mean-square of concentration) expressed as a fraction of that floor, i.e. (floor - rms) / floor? -0.051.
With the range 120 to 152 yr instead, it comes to -0.057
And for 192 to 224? -0.042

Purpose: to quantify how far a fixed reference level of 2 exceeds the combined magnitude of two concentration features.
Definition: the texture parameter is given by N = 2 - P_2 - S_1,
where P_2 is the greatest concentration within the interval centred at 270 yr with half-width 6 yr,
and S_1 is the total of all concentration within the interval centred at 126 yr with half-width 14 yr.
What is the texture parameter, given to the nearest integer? -394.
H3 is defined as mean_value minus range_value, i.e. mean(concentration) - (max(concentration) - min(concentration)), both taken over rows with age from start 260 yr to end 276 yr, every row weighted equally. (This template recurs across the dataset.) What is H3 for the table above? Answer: 45.1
